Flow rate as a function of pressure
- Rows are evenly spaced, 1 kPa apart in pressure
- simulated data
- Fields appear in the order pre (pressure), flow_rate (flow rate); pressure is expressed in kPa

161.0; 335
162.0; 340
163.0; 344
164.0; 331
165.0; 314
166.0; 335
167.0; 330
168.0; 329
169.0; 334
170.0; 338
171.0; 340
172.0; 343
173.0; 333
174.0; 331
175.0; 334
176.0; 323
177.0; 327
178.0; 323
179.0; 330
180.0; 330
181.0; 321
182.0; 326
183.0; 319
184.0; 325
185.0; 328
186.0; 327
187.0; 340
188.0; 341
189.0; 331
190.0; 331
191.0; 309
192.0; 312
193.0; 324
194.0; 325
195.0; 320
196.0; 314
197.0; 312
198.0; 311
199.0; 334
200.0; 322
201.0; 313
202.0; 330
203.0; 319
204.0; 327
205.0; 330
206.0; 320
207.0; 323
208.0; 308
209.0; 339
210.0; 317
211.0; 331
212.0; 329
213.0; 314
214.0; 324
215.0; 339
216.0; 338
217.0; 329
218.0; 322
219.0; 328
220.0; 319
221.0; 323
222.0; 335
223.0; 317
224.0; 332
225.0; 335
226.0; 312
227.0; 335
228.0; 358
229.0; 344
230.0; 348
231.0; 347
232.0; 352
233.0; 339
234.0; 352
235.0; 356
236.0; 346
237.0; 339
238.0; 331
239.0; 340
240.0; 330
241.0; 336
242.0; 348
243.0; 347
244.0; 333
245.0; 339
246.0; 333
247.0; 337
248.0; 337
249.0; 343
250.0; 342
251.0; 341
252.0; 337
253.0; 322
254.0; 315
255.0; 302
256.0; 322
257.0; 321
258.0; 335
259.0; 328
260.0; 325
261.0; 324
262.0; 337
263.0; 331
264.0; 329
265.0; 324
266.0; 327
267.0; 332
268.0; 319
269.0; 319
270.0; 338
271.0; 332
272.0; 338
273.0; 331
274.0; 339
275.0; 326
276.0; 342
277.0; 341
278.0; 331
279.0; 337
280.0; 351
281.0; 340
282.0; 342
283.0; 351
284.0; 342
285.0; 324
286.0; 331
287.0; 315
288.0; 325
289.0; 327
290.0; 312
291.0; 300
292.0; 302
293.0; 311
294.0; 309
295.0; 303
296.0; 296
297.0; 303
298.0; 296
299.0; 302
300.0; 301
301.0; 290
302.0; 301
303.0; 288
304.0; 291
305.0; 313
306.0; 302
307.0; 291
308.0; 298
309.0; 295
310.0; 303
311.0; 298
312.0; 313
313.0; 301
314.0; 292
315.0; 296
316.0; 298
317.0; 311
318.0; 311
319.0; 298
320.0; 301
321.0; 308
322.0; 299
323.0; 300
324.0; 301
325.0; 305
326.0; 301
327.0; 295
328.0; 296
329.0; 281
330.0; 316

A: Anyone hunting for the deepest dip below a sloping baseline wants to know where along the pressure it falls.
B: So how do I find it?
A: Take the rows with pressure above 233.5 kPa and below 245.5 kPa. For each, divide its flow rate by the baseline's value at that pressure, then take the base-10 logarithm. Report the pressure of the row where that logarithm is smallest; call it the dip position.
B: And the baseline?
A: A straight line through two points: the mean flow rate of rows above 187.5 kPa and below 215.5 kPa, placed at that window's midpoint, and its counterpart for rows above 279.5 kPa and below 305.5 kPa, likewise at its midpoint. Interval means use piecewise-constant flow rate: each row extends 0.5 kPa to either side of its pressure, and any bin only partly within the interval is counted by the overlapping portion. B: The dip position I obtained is 240.0 kPa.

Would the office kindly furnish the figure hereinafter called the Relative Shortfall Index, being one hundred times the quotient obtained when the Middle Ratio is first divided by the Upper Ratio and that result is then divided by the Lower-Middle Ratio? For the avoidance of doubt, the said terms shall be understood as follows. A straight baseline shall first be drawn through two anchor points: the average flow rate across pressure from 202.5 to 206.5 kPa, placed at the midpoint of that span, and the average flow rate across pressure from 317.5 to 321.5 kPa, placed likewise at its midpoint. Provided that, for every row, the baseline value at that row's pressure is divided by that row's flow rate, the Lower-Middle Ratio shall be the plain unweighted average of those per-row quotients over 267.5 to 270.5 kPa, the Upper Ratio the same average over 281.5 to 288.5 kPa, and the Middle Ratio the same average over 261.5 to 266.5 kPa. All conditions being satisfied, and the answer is 106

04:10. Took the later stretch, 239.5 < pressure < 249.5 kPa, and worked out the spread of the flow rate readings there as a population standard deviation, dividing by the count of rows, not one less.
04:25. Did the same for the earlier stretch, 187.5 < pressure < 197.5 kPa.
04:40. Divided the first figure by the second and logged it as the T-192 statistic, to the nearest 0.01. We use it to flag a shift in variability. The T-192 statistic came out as 0.58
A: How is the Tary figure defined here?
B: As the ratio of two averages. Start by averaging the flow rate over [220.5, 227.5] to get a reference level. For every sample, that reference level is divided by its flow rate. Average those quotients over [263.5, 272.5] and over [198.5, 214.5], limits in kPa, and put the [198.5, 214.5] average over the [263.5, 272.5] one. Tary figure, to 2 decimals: 1.02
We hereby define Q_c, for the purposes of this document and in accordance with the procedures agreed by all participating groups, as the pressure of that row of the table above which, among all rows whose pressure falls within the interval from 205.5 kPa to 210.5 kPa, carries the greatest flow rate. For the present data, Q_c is 209.0 kPa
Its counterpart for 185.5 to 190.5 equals 188.0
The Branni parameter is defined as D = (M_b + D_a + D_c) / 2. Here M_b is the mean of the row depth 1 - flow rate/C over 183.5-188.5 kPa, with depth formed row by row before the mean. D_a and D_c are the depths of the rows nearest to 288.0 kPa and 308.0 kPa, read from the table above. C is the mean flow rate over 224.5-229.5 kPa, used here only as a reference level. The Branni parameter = 0.082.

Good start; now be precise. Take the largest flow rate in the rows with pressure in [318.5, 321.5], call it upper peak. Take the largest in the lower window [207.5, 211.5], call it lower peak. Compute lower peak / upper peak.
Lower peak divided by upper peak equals 1.10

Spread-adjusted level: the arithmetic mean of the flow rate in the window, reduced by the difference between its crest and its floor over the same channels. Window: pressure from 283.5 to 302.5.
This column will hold 258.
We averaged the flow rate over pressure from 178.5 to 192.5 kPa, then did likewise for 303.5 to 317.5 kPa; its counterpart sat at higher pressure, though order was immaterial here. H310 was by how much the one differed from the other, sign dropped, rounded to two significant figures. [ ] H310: 26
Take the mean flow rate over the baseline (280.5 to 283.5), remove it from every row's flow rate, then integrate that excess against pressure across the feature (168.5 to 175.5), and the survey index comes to -57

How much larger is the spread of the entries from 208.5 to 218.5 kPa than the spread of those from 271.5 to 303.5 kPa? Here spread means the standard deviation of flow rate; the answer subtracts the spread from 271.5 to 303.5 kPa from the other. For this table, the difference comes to -10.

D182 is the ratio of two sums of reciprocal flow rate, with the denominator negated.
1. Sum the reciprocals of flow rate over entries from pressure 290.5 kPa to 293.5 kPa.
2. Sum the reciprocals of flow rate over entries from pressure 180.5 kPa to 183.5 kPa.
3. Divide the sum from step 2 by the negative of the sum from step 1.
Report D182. -0.94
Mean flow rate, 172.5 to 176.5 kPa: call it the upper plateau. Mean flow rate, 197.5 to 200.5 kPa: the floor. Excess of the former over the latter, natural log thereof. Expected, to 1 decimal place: 2.1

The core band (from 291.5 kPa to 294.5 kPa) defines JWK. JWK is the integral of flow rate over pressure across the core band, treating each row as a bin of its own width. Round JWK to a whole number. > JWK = 922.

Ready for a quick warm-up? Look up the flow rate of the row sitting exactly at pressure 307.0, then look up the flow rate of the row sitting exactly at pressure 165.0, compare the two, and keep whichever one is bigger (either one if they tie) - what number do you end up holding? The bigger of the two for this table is 314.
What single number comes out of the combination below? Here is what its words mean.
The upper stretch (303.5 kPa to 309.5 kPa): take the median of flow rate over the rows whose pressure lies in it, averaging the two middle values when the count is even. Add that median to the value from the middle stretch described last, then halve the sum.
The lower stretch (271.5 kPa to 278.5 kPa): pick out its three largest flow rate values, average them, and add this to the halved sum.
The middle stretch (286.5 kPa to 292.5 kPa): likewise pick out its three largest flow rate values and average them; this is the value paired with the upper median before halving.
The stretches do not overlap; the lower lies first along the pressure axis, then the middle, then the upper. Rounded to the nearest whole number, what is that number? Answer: 650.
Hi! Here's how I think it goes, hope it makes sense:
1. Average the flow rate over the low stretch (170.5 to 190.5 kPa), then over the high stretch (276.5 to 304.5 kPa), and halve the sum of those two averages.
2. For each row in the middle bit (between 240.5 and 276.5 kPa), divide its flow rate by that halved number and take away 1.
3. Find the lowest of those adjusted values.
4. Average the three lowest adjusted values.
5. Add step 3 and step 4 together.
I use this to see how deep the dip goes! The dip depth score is -0.10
